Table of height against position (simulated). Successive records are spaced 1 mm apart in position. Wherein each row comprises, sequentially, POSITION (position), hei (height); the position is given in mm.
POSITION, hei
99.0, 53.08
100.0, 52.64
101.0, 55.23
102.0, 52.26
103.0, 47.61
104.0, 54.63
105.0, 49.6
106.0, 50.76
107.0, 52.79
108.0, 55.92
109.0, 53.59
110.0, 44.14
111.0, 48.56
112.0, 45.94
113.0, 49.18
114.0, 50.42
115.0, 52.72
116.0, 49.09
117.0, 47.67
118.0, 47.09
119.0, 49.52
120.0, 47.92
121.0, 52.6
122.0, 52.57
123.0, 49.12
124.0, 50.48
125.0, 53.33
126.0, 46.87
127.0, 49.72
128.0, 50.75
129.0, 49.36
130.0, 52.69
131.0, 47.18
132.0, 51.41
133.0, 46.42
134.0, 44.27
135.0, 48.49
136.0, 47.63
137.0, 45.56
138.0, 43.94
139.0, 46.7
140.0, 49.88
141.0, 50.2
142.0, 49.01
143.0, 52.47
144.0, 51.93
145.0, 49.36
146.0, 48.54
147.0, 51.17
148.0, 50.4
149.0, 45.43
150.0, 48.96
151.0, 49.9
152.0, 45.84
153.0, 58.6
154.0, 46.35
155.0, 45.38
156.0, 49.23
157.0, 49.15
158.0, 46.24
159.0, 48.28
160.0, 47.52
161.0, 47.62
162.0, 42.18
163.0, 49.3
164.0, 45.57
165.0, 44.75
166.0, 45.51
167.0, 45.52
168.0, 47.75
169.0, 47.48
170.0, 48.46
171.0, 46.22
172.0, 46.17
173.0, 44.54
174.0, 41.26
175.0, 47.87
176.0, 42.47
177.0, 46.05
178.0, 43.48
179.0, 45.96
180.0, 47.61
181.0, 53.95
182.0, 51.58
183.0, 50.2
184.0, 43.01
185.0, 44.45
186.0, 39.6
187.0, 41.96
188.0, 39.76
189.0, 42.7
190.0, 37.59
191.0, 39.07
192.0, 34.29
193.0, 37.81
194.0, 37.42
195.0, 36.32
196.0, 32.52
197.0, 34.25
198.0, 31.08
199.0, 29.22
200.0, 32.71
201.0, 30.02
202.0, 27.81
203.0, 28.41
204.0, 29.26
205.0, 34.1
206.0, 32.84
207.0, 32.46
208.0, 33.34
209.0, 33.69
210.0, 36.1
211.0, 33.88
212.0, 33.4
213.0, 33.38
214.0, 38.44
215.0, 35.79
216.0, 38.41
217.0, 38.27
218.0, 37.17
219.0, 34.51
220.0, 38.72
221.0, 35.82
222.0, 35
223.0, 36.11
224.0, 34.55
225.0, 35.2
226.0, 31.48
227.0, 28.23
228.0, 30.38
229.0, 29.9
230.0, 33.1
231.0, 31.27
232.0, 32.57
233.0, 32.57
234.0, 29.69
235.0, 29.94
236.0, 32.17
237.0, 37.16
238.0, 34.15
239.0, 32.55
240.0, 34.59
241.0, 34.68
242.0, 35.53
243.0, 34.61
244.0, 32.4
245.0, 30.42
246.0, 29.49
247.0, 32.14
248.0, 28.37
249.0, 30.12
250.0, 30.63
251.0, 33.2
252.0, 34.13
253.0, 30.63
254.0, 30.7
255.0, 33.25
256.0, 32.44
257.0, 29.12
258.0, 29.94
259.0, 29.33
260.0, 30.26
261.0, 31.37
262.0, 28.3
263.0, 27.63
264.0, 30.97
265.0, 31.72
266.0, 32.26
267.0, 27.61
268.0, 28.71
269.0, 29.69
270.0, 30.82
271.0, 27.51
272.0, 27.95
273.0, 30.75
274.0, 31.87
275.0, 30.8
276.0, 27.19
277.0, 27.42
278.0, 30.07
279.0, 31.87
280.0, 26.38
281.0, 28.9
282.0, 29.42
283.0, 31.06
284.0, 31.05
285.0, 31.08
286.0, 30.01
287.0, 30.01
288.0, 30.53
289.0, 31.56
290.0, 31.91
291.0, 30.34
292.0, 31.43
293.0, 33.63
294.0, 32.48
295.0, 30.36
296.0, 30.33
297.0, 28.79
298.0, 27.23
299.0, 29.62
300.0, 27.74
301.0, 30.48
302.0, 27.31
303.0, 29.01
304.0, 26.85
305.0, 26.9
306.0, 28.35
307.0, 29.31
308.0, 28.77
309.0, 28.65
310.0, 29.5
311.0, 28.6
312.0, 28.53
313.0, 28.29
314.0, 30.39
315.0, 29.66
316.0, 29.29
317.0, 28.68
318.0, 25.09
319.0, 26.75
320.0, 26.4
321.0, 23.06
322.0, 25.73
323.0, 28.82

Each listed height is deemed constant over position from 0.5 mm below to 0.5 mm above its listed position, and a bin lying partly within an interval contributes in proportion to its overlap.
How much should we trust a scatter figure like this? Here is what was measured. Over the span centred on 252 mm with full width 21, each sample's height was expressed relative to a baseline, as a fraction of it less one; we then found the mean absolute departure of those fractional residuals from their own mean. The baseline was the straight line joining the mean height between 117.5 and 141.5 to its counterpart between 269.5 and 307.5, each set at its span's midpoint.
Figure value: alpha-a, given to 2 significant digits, 0.044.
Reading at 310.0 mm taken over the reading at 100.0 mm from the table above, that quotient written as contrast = 0.56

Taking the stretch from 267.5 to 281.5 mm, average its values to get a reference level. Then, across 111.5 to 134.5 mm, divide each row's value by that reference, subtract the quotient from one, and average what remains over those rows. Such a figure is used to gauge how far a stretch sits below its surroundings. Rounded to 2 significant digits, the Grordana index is -0.69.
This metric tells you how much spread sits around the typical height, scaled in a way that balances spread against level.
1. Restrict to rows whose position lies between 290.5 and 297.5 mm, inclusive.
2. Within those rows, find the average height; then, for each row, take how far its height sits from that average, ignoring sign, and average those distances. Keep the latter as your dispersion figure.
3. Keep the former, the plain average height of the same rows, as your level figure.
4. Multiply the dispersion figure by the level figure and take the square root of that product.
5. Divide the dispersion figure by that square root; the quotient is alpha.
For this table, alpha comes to 0.20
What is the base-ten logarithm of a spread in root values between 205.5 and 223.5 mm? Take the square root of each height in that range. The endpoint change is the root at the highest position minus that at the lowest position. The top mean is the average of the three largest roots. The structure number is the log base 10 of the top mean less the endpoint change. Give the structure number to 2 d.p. 0.77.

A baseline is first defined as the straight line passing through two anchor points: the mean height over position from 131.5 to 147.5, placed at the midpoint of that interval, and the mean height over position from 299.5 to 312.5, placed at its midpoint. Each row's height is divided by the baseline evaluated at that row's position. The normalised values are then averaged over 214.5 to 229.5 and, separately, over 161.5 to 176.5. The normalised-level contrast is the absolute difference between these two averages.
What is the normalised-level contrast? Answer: 0.12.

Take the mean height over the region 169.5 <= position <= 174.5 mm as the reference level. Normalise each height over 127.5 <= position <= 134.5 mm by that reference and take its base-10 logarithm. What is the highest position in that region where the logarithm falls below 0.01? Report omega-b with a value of 134.0 mm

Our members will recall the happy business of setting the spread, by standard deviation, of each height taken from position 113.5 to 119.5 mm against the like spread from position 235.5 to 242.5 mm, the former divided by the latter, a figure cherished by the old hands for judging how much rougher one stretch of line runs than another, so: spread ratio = 1.2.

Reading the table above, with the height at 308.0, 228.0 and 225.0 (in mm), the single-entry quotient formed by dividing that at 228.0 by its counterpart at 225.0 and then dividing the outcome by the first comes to 0.030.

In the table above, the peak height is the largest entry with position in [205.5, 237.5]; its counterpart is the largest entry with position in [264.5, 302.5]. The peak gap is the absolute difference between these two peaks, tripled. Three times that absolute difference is 15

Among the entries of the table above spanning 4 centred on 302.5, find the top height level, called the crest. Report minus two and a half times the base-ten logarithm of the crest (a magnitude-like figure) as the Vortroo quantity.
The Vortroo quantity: -3.71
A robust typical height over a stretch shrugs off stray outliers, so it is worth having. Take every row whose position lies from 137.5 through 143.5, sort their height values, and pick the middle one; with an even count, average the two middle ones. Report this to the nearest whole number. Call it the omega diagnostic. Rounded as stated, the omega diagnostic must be 49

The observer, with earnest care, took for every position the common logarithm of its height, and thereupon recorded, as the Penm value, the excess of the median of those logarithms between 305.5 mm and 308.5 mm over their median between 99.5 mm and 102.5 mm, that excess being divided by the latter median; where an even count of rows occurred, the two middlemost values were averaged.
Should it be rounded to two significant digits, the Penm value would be -0.15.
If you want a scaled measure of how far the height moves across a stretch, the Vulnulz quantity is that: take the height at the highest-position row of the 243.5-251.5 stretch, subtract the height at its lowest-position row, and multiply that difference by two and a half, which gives 2.0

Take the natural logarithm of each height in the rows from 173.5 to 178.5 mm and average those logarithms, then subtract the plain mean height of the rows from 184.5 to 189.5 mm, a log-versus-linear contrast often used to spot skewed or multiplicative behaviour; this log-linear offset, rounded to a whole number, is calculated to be -38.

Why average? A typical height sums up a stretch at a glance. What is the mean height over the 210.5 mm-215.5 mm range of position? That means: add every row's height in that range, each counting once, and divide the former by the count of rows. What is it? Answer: 35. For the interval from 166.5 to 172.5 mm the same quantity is 47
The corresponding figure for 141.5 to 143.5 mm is 51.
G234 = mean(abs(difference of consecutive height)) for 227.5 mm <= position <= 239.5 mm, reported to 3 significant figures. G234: 1.98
